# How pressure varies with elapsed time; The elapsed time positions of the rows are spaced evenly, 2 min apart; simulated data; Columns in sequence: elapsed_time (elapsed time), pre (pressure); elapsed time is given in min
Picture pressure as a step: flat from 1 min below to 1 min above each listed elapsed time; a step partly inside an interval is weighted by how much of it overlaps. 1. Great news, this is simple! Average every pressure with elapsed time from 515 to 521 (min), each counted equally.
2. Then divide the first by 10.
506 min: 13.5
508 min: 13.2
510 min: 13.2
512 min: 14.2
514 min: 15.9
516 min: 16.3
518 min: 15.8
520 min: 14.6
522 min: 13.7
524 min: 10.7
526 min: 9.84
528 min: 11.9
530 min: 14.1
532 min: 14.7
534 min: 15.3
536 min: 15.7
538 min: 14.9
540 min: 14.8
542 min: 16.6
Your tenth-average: 1.56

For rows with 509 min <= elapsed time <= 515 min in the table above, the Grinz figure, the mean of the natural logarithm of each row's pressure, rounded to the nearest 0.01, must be 2.67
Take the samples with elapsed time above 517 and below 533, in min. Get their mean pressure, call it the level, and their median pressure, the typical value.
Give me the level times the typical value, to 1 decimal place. 183.0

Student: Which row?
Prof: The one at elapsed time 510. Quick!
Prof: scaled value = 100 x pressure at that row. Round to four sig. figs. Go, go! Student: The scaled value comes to 1320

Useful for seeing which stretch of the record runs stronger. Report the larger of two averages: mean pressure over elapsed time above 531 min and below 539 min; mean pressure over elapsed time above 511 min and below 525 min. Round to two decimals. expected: 15.15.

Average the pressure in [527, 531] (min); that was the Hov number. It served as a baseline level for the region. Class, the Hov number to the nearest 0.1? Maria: 13.0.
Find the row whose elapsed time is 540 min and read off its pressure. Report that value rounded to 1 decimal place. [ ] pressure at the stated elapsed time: 14.8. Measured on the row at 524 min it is 10.7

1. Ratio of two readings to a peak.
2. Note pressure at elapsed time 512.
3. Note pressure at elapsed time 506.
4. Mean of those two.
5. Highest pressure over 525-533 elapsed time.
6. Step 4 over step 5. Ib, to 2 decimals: 0.94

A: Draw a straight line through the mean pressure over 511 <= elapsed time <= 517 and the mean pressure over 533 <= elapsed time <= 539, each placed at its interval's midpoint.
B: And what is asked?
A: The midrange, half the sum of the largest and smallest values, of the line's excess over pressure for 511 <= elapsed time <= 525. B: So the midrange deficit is 1.92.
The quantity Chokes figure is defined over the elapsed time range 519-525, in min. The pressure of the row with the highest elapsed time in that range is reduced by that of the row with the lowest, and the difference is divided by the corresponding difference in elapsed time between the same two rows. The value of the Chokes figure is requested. -1.0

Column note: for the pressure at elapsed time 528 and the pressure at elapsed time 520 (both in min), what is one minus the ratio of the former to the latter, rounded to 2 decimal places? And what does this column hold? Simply 0.18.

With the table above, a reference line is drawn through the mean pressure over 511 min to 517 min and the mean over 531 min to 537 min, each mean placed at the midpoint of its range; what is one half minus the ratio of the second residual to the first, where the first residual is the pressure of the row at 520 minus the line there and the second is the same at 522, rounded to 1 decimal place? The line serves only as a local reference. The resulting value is -1.6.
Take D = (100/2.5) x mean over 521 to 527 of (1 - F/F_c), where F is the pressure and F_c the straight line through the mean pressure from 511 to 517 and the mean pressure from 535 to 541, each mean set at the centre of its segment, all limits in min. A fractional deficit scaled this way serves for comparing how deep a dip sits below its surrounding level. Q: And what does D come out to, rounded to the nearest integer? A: 10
